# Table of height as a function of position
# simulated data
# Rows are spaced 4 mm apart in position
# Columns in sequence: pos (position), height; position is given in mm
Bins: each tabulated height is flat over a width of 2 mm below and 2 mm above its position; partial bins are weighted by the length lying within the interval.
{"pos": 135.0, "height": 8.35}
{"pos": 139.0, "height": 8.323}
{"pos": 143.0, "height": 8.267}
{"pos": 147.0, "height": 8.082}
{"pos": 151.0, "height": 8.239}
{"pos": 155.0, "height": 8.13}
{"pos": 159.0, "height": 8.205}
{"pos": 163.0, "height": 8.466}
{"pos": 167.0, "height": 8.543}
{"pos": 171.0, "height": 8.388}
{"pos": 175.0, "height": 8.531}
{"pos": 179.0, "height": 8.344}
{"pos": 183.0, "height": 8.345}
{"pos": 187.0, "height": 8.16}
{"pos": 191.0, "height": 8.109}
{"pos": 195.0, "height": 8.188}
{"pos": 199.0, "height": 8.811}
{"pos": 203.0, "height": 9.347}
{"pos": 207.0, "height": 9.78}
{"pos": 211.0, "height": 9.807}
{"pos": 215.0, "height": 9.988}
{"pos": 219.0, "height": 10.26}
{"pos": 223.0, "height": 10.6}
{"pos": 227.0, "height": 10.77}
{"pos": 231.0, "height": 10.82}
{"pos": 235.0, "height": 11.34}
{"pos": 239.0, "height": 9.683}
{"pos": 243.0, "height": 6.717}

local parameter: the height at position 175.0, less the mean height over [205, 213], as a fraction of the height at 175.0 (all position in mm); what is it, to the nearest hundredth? -0.15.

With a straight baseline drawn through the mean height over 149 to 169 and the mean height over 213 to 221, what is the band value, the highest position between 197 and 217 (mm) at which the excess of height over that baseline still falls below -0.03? 215.0 mm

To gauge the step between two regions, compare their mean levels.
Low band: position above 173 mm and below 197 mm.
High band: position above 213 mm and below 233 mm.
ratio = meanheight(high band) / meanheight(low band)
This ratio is 1.27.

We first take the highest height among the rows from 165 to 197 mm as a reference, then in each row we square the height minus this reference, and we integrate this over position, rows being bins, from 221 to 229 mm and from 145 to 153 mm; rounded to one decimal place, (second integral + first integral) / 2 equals 19.0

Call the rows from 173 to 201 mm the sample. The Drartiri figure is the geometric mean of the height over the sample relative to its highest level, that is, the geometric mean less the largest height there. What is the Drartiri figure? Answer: -0.46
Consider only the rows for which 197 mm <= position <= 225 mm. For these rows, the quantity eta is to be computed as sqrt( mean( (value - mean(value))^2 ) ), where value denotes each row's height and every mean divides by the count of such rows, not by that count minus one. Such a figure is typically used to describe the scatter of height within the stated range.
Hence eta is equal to 0.54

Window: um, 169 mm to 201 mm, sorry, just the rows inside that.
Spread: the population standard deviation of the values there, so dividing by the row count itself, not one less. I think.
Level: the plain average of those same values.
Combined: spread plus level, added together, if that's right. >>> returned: 8.6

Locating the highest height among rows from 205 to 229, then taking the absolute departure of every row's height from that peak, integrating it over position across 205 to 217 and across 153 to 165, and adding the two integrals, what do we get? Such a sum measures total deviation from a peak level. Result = 41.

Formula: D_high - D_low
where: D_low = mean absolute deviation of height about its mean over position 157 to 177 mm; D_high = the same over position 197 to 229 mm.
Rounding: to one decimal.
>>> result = 0.4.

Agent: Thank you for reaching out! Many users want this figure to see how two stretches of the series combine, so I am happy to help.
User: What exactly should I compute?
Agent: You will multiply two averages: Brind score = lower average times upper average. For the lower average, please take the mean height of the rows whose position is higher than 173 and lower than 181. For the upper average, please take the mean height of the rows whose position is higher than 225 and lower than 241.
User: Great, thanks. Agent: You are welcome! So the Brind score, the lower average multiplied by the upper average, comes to 90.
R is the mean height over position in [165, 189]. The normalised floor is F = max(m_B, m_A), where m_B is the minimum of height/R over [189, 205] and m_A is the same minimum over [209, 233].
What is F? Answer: 1.17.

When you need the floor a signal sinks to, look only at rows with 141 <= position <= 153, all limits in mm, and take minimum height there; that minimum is 8.082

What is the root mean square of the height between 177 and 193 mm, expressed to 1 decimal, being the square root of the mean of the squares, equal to 8.2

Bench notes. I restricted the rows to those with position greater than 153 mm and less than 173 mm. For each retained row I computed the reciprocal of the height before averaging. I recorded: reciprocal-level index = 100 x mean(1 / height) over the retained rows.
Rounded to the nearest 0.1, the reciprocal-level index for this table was 12.0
